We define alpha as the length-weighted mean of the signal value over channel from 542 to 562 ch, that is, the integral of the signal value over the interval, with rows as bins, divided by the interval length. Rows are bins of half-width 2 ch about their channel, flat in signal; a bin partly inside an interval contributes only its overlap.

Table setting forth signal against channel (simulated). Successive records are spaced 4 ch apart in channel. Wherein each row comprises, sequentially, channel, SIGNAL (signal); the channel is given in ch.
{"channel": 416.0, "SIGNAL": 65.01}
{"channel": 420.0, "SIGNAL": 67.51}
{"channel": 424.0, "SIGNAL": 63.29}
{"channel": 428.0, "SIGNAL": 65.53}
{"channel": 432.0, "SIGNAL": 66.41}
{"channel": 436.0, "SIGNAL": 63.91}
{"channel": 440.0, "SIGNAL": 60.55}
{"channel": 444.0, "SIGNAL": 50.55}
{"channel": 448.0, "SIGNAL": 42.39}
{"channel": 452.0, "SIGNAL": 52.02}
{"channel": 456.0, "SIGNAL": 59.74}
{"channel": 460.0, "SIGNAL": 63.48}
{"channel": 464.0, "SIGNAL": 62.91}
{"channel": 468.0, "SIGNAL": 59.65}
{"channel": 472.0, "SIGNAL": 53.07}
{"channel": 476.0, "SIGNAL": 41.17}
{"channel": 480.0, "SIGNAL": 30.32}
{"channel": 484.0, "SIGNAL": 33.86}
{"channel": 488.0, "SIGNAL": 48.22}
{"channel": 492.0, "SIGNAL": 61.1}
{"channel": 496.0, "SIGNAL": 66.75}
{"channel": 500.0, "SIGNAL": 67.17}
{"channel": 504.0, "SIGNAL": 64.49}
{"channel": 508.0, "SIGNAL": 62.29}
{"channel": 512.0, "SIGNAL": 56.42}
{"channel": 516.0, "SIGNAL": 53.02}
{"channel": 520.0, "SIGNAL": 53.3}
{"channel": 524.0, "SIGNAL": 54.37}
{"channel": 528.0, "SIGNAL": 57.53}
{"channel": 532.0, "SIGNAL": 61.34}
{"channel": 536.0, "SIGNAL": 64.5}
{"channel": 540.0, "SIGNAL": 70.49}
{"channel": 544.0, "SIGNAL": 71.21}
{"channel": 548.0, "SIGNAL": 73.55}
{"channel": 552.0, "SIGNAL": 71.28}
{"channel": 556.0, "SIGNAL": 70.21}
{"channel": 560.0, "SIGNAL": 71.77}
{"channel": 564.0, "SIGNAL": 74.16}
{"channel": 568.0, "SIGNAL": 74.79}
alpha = 72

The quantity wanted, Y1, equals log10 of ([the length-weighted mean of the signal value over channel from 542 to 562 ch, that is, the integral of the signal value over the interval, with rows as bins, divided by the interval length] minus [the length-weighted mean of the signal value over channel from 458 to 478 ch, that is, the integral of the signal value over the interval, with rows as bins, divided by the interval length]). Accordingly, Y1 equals 1.19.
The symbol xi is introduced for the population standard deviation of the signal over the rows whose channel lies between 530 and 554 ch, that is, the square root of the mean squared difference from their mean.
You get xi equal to 4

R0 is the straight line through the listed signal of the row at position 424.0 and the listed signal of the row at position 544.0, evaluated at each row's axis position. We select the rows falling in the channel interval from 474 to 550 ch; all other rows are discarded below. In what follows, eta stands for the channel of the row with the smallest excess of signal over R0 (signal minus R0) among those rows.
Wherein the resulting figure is 480.0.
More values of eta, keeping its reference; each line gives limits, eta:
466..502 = 480.0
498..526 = 516.0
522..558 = 524.0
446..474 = 448.0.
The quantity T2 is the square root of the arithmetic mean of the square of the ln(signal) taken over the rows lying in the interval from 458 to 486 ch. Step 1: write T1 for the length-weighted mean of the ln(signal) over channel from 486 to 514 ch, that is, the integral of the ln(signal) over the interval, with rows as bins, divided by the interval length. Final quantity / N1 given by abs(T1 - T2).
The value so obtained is 0.24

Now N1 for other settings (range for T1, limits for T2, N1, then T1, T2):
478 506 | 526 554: 0.28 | 3.93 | 4.20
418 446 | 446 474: 0.11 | 4.13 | 4.02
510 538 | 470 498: 0.20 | 4.04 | 3.84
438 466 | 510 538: 0.03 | 4.02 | 4.04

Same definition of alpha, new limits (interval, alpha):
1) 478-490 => 37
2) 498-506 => 66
